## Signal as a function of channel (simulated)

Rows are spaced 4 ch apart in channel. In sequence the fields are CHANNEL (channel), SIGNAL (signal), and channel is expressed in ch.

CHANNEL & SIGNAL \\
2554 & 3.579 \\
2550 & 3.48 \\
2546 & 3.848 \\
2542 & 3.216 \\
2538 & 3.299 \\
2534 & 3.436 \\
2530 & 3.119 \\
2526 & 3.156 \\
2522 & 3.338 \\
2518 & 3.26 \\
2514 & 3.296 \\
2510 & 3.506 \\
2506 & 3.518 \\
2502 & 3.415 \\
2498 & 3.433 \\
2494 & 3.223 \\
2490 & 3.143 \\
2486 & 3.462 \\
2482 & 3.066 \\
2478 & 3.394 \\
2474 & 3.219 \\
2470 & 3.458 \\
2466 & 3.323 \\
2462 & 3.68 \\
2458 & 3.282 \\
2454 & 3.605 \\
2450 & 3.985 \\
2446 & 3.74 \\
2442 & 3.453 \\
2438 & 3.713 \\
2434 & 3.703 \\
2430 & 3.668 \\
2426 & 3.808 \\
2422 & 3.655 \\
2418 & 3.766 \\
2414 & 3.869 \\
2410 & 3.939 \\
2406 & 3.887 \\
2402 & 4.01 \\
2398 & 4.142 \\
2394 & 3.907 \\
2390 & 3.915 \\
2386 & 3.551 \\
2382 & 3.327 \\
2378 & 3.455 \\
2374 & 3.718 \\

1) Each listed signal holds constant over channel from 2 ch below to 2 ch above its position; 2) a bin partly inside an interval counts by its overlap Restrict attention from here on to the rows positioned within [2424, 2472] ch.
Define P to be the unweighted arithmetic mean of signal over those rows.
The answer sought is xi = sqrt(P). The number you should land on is 1.90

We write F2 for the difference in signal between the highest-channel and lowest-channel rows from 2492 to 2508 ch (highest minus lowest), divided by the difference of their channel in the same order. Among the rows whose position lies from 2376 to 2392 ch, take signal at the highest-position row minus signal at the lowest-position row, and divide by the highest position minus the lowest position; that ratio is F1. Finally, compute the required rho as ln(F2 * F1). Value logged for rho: -7.0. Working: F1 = 0.038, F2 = 0.02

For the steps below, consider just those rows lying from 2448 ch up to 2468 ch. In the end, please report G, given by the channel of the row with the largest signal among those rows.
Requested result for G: 2450 ch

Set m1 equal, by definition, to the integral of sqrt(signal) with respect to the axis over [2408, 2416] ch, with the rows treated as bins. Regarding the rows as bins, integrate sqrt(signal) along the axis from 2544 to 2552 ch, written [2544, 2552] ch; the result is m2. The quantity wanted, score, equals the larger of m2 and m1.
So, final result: 15.8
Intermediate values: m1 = 15.8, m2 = 15.31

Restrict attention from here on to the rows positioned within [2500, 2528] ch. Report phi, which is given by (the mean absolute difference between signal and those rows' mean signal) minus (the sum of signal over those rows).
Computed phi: -23.4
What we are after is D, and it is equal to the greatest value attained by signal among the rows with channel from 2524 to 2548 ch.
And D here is 3.848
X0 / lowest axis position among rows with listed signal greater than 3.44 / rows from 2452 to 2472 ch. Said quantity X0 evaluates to 2454 ch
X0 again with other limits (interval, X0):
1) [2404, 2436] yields 2406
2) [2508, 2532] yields 2510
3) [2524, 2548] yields 2546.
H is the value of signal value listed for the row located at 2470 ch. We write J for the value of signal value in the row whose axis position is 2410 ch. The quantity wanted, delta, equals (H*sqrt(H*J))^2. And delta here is 163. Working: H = 3.458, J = 3.939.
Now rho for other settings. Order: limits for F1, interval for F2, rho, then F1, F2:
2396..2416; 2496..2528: -8.7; -0.017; -0.01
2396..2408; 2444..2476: -7.4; -0.032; -0.02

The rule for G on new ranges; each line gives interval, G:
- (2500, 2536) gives 2506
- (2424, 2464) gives 2450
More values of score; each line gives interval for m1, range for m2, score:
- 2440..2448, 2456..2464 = 15.2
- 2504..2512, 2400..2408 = 15.9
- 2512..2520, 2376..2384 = 14.7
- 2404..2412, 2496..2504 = 15.8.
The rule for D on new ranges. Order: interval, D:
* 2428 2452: 3.985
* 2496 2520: 3.518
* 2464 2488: 3.462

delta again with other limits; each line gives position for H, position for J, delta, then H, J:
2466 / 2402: 147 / 3.323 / 4.01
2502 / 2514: 131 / 3.415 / 3.296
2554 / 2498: 157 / 3.579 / 3.433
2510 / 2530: 134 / 3.506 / 3.119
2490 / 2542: 100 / 3.143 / 3.216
